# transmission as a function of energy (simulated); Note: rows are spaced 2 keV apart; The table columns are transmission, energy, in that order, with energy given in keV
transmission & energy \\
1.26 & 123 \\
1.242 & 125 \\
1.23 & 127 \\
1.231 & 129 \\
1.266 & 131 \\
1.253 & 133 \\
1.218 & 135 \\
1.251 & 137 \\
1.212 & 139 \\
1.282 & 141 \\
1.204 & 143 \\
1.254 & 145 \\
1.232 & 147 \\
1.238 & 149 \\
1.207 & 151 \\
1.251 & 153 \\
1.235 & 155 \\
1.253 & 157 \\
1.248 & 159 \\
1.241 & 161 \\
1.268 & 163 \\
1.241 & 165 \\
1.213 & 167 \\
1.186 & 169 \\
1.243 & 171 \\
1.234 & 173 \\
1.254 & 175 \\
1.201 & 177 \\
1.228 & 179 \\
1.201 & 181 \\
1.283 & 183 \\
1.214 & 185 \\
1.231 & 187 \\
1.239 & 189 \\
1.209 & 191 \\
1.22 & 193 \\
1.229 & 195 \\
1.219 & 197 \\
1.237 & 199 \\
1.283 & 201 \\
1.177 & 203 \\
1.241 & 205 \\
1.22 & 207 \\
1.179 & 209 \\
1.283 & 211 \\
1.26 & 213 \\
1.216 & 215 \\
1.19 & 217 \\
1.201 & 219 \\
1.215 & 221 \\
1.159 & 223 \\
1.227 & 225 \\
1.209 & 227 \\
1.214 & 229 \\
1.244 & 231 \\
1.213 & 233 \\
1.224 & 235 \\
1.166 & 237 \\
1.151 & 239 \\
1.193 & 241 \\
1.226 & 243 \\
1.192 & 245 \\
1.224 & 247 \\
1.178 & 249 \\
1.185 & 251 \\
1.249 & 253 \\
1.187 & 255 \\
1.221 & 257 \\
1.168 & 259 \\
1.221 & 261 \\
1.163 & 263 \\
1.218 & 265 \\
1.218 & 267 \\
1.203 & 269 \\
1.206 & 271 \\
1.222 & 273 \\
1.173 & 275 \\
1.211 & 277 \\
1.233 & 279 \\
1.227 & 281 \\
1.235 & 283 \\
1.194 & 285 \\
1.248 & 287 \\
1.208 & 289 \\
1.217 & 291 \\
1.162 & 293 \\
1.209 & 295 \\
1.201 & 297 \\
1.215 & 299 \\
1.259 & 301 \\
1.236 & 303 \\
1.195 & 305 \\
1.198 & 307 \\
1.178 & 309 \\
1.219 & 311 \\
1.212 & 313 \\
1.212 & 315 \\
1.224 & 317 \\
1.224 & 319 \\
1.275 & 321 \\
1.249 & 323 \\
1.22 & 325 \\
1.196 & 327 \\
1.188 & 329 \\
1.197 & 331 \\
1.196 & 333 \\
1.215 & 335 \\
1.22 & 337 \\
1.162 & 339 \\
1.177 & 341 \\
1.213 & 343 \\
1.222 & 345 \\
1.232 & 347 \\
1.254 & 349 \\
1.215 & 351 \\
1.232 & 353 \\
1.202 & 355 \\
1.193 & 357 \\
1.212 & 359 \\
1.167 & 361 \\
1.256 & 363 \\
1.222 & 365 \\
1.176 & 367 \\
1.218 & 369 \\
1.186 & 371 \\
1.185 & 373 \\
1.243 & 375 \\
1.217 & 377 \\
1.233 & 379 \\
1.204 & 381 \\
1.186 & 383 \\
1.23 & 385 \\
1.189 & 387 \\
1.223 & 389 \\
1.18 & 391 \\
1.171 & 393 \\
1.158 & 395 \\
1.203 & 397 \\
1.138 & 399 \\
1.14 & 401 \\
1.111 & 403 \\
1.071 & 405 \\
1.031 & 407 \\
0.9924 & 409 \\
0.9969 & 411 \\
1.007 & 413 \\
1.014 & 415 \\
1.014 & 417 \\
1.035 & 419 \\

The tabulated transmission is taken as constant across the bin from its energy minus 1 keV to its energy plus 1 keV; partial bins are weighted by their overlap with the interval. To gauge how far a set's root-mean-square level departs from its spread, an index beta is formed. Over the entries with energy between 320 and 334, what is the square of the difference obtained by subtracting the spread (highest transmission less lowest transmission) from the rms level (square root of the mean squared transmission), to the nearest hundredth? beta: 1.28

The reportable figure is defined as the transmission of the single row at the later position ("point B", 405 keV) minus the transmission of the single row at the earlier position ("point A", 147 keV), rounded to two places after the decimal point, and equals -0.16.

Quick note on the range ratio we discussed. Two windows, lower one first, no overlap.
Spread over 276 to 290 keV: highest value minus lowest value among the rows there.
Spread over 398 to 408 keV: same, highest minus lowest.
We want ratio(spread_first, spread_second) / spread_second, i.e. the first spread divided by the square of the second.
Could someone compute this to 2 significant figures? 4.5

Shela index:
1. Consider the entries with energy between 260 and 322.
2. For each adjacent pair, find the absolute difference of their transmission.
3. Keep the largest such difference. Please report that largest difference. 0.058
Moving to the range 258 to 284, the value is 0.058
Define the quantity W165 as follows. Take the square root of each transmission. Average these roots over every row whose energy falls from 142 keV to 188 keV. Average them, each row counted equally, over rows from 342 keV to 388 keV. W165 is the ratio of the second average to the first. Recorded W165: 0.99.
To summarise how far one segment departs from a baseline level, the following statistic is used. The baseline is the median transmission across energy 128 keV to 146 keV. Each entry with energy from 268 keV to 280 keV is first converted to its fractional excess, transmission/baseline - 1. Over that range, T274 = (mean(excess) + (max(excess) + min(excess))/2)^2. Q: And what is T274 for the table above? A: 0.0053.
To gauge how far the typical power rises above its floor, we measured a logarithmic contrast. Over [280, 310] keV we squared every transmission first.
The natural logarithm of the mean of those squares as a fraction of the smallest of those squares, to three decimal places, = 0.085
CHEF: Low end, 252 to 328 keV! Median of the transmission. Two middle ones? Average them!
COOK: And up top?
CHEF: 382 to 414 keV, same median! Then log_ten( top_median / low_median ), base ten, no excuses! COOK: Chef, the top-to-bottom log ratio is -0.025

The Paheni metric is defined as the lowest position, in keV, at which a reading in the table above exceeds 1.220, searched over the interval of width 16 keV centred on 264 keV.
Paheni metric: 257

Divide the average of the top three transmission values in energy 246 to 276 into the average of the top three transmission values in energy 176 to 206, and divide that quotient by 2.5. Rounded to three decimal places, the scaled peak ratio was 0.412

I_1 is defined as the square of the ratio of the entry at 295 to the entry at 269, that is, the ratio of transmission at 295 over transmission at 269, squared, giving 1.010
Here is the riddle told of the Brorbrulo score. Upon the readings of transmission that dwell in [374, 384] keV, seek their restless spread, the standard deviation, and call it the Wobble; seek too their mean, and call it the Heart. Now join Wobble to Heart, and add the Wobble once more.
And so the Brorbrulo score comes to 1.26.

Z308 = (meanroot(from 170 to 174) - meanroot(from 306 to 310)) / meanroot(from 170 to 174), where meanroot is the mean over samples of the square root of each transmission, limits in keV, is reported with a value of 0.021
